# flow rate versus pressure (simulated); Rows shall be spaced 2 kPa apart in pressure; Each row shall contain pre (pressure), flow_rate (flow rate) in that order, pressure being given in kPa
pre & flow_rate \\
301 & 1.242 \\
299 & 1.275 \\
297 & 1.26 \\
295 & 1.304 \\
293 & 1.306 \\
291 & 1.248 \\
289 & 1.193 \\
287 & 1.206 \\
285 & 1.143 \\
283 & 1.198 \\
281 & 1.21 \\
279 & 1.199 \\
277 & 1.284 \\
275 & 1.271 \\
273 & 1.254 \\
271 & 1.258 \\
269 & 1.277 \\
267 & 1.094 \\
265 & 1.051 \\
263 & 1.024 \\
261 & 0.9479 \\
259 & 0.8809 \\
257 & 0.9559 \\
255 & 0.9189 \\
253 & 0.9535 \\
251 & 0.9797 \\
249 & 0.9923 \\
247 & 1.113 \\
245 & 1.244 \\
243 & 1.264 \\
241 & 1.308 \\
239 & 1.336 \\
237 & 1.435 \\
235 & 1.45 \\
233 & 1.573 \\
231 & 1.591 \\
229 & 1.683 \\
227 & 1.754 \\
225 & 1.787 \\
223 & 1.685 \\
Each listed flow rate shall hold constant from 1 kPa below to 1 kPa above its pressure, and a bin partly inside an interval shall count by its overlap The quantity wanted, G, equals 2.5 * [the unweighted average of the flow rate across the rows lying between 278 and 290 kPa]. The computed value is 3.0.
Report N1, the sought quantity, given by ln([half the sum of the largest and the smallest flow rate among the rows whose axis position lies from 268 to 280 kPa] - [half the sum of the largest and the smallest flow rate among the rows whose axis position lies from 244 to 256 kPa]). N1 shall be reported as -1.8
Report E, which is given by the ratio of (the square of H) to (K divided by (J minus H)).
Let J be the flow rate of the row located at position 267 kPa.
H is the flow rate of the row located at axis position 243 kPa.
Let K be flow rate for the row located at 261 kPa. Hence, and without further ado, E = -0.29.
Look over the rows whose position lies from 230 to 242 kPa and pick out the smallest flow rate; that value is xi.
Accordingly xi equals 1.308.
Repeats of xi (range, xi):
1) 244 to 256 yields 0.9189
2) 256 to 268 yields 0.8809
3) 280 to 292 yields 1.143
